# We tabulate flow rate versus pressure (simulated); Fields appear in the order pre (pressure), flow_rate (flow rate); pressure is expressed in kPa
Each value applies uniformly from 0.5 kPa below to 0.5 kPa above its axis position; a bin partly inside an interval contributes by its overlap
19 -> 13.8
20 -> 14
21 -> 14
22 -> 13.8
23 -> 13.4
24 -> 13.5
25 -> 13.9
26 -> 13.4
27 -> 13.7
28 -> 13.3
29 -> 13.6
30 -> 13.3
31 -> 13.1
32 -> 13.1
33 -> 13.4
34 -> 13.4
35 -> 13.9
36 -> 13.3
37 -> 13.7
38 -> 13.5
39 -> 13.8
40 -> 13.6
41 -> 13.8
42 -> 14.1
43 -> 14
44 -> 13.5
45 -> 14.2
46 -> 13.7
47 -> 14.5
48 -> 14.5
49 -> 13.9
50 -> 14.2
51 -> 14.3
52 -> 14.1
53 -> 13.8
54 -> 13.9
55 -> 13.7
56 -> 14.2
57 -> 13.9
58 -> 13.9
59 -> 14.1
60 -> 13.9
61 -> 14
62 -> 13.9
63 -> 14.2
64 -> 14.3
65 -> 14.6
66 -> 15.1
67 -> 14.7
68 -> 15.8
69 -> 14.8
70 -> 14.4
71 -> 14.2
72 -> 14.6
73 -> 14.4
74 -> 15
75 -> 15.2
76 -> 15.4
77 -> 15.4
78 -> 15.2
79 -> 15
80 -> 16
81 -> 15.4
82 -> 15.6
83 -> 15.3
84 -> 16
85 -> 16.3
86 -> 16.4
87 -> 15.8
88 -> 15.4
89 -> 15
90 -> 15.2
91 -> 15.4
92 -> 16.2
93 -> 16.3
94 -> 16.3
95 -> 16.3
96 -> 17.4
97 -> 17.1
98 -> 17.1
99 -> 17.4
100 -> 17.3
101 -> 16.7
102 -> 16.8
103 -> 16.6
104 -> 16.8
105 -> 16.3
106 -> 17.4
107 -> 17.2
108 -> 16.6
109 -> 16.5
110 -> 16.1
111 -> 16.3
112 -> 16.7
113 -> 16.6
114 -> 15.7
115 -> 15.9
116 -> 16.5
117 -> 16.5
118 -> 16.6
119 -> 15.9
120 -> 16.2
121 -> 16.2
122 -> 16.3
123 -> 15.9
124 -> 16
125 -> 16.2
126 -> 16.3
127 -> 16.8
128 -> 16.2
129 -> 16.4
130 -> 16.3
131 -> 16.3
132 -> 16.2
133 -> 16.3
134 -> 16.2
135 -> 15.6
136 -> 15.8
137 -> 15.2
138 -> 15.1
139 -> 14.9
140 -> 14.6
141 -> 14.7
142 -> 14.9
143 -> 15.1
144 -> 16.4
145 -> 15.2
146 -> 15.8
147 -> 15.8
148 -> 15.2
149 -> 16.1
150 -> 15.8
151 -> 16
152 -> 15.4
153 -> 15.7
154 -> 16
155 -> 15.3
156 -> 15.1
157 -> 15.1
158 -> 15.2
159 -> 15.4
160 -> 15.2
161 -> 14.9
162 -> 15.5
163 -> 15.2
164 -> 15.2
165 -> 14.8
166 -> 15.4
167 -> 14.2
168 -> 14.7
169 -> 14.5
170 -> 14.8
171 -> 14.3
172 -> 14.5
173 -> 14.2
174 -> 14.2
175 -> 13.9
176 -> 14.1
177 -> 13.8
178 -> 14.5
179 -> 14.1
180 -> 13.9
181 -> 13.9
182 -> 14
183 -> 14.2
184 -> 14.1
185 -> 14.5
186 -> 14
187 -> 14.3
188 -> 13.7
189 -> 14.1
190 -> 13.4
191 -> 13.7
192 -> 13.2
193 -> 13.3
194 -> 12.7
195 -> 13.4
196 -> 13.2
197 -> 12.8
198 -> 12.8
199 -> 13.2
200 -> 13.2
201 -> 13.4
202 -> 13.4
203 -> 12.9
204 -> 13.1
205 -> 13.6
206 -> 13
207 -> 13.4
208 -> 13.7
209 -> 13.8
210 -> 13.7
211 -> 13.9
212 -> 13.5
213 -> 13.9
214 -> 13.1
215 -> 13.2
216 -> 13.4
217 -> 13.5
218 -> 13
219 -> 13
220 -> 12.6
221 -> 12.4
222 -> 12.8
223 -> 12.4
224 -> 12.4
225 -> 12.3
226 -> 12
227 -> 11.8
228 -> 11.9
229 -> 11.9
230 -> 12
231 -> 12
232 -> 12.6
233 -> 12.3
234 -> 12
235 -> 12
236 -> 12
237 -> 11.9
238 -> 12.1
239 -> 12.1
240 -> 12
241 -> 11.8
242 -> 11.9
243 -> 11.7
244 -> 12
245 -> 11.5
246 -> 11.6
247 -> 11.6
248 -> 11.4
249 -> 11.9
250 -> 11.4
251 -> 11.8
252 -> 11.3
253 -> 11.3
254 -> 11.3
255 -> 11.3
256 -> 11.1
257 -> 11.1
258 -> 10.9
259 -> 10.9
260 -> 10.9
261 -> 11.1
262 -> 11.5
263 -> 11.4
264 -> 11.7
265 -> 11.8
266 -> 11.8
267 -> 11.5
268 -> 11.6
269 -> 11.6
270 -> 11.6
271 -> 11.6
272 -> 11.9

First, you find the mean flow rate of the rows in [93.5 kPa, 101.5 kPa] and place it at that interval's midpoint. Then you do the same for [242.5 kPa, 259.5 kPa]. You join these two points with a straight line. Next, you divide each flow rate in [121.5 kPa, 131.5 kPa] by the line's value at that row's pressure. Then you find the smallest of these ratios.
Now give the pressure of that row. 123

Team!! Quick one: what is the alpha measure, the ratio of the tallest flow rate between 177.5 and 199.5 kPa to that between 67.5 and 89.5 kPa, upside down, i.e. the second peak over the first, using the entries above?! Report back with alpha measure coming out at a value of 1.13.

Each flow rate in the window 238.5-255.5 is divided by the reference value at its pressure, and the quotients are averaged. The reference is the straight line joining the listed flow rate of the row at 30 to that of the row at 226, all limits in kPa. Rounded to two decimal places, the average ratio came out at 0.98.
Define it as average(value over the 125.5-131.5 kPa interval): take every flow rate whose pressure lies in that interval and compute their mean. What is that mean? 16.4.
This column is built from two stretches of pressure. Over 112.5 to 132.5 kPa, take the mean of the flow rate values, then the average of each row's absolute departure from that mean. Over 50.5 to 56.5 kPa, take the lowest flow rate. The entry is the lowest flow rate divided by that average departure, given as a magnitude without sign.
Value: 65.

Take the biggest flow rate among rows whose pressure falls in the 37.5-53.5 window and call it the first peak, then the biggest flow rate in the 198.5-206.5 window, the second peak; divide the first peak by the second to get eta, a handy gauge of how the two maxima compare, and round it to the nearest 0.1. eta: 1.1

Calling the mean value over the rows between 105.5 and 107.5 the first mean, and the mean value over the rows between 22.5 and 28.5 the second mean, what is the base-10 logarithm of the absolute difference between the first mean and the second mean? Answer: 0.58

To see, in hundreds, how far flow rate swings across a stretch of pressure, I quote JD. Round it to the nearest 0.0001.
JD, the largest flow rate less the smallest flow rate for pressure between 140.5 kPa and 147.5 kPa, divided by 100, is 0.0170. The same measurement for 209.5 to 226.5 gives 0.0190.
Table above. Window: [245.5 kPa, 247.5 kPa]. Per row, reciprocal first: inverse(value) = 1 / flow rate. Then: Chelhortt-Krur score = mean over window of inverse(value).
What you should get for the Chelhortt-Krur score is 0.086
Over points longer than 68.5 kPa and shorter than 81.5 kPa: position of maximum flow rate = 80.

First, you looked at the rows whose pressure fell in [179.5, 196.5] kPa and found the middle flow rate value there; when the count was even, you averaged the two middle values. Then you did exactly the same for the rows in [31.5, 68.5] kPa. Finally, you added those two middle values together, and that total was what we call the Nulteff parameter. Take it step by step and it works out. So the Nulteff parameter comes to 27.8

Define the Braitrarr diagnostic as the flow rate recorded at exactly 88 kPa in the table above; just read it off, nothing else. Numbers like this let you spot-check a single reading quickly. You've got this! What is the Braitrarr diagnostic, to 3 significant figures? 15.4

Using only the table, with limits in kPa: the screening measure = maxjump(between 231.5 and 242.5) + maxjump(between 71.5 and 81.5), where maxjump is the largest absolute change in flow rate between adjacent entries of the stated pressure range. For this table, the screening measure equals 1.30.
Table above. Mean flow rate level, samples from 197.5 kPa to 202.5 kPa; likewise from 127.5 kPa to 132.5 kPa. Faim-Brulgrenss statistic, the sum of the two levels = 29.5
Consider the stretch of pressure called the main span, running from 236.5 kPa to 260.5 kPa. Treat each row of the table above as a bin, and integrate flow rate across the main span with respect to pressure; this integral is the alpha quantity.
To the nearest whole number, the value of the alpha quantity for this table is 277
